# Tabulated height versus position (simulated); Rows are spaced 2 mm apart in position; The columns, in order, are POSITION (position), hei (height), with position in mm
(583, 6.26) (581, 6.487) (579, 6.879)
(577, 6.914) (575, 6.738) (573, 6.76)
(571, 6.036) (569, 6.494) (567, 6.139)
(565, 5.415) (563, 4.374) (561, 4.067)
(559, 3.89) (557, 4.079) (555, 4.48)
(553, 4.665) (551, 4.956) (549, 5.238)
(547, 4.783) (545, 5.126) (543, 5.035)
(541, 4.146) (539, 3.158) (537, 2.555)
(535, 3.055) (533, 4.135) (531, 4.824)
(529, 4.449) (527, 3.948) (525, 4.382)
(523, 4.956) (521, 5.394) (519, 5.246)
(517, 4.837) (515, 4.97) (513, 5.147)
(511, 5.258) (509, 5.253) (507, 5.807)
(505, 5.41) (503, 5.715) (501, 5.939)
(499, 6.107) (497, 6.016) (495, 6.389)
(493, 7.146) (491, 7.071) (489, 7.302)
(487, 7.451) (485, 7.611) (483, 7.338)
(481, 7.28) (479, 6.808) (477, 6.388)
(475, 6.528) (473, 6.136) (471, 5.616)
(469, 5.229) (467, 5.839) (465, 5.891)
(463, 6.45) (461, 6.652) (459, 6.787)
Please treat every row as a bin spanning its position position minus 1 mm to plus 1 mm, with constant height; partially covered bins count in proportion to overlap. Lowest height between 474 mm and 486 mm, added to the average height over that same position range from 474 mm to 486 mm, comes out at 13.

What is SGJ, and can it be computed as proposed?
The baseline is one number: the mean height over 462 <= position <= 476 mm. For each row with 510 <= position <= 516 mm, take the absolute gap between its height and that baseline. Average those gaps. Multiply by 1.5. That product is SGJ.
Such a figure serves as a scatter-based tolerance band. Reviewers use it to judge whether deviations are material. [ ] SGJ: 1.2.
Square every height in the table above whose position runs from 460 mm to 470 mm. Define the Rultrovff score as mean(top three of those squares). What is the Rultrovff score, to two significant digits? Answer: 40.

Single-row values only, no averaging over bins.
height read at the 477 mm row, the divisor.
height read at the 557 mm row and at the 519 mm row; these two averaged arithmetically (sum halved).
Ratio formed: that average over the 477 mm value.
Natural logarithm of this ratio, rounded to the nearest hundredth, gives -0.31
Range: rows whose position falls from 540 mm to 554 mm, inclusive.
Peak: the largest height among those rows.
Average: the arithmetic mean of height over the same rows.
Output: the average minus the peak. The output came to -0.39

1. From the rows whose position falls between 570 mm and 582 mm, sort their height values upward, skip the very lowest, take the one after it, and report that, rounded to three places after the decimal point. 6.487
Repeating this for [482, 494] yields 7.146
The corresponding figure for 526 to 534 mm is 4.135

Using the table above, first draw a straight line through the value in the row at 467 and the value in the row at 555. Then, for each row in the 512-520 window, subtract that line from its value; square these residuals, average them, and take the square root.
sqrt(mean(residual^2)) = 0.2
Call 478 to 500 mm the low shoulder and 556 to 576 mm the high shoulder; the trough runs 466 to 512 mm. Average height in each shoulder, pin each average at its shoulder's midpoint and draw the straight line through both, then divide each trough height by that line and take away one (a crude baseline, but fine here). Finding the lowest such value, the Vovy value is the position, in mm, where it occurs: 469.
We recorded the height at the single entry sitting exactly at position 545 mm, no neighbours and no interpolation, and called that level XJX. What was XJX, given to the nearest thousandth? 5.126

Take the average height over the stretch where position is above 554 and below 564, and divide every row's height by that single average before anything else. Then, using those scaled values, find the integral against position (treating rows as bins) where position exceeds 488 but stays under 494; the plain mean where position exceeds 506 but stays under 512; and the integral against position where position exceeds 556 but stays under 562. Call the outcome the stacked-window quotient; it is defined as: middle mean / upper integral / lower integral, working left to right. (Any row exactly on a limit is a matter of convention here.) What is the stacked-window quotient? 0.022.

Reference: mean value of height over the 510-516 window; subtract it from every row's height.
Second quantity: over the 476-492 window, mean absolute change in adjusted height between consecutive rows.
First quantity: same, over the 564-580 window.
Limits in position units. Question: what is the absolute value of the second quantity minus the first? 0.10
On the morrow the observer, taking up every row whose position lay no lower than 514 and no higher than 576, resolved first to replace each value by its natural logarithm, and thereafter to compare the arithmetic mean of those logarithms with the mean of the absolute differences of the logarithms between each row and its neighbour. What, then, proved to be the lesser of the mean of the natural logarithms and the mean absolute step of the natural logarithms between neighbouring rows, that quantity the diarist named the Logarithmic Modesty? 0.10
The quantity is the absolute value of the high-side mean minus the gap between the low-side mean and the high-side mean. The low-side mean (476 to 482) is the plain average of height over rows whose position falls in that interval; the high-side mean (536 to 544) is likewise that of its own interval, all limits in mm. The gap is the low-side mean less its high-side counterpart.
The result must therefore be 1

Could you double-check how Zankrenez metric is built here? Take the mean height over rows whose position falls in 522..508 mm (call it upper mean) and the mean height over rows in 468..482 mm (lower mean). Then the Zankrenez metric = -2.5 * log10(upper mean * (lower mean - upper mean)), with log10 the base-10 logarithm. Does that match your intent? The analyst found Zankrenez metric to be -1.91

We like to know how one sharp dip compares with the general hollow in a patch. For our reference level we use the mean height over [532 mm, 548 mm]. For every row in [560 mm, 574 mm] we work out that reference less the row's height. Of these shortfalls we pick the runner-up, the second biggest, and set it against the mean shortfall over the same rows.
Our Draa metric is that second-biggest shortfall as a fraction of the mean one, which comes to 0.23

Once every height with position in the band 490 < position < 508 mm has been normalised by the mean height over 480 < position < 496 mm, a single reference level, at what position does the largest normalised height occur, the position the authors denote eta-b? 493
